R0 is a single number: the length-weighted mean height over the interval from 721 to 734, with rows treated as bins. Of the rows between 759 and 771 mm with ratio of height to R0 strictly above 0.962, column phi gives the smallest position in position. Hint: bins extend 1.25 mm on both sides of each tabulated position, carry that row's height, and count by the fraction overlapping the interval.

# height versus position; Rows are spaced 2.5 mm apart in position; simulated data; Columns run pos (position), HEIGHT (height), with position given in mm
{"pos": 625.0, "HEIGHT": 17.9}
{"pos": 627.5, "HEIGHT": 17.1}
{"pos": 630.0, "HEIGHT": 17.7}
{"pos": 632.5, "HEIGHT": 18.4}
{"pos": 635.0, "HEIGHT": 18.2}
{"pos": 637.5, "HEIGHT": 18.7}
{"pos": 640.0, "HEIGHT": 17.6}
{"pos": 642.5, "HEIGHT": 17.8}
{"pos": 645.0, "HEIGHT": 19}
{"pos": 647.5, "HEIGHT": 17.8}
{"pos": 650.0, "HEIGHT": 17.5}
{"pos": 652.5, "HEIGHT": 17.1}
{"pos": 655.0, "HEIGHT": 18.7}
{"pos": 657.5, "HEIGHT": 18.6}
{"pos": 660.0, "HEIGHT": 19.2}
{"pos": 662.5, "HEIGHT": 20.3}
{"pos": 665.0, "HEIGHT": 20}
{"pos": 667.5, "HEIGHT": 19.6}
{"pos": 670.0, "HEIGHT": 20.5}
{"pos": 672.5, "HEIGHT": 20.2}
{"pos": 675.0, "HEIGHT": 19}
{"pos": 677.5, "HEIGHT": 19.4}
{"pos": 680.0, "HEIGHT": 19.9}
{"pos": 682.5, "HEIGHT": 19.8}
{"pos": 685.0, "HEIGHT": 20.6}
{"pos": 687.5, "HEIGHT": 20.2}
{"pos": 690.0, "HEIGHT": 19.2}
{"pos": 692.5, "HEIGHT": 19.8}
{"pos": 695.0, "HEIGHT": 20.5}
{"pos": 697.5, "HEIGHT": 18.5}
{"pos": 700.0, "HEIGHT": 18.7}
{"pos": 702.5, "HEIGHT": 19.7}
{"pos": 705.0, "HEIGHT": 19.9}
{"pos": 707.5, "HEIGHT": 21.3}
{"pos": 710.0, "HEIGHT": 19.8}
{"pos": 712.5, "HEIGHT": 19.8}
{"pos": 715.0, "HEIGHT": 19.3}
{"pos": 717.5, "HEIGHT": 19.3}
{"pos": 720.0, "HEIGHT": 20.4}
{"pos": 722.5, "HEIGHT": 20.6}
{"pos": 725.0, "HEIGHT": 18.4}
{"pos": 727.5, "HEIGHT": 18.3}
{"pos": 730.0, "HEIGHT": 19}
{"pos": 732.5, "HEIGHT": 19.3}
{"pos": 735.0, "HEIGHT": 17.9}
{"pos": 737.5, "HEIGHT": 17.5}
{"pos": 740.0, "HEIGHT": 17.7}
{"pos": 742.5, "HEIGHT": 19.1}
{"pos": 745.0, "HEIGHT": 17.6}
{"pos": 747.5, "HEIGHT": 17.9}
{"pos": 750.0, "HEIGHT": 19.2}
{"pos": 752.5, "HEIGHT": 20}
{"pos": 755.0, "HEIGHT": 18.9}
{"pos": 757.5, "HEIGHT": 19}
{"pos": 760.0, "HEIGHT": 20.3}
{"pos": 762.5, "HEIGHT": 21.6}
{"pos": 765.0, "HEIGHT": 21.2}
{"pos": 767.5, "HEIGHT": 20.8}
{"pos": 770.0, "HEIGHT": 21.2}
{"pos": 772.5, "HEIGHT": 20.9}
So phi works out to 760.0 mm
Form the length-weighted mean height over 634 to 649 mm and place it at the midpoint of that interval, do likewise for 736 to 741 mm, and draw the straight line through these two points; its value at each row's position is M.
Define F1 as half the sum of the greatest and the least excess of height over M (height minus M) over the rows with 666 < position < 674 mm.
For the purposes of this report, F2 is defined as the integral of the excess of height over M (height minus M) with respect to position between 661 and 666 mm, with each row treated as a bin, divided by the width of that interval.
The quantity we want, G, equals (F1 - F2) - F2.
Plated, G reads -2.1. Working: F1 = 2.0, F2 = 2.1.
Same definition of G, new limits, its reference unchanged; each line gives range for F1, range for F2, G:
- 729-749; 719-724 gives -4.6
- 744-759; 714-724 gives -3.1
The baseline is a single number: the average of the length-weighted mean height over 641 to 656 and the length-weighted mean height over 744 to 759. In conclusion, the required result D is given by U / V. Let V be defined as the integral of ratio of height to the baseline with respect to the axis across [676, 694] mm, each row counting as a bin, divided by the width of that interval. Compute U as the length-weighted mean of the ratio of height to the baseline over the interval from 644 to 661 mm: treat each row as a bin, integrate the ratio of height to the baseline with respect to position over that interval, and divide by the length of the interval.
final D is 0.92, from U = 0.99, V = 1.08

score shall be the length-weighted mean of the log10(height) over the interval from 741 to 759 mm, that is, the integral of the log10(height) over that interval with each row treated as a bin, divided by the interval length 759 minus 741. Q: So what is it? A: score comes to 1.27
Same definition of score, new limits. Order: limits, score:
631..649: 1.26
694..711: 1.30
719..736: 1.28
